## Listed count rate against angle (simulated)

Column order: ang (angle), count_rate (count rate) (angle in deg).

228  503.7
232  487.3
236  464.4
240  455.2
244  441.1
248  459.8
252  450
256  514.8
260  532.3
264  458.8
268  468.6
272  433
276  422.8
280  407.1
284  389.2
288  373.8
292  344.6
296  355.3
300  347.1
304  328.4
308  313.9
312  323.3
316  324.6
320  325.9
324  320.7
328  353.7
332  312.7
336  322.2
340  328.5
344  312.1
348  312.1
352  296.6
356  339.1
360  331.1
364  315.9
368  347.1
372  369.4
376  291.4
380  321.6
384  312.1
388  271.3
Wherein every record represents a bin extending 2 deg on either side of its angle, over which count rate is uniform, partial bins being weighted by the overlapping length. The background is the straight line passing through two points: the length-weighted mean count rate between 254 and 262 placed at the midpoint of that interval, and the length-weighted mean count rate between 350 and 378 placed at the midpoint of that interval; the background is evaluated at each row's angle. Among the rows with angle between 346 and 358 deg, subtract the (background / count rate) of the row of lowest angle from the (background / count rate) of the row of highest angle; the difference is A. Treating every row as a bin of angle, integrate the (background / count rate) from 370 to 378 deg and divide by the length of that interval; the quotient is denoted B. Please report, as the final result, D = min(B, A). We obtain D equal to -0.13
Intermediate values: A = -0.13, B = 0.95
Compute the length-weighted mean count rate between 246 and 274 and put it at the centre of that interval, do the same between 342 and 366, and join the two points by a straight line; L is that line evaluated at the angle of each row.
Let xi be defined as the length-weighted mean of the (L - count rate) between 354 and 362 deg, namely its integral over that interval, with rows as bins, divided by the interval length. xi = -24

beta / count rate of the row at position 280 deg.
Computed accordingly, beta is 407.1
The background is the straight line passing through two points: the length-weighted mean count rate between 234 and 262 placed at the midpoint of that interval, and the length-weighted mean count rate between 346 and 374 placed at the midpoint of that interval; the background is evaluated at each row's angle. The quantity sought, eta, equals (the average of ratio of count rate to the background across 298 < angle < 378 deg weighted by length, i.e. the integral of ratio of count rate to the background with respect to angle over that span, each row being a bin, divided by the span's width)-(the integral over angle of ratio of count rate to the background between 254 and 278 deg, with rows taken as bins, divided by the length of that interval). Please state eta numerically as -0.13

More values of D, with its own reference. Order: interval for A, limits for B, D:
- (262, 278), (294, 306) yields 0.04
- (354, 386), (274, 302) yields -0.08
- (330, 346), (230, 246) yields -0.07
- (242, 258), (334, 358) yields -0.22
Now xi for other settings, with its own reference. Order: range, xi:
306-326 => 59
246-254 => 36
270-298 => 45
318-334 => 36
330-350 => 24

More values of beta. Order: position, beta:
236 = 464.4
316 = 324.6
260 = 532.3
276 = 422.8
